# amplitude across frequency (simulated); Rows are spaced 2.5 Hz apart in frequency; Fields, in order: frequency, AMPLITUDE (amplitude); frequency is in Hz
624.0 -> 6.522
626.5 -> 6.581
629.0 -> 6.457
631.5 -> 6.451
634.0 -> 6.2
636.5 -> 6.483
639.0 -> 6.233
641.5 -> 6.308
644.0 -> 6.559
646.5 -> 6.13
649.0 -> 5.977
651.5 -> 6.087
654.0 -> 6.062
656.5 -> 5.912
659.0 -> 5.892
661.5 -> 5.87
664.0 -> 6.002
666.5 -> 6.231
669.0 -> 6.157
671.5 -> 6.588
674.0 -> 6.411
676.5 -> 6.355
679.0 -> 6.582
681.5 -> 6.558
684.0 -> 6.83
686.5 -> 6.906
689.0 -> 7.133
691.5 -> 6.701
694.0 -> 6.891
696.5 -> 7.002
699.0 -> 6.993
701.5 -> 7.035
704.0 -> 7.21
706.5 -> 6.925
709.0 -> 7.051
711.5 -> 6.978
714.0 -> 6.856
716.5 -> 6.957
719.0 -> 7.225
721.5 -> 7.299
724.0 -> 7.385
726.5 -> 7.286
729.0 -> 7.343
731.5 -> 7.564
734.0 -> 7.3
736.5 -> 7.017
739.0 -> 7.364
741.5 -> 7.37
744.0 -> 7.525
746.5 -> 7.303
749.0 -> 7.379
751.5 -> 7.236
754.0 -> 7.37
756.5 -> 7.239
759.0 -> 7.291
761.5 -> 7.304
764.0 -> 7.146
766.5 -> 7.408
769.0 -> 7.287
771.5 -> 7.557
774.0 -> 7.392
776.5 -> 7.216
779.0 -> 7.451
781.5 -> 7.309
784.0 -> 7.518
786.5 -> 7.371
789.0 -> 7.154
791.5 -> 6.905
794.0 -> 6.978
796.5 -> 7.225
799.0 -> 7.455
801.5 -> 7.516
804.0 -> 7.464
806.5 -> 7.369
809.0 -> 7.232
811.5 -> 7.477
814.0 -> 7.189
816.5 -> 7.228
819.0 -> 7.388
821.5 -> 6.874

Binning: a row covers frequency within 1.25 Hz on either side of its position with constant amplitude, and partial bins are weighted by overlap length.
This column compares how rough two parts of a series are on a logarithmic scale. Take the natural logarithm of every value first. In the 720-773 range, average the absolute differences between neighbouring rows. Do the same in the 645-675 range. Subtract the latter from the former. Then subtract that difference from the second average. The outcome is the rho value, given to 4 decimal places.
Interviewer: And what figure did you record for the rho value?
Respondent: 0.0236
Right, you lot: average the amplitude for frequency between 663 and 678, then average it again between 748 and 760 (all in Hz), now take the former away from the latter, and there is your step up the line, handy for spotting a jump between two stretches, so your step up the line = 1.0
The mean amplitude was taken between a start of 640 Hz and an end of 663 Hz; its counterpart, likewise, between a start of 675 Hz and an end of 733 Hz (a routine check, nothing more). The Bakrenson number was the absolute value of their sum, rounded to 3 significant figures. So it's 13.1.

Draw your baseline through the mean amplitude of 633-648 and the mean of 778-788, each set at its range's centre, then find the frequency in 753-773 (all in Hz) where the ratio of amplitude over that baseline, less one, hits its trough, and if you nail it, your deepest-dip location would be 764.0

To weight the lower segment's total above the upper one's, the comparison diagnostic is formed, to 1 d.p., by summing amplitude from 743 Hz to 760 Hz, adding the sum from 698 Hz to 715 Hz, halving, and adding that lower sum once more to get 99.2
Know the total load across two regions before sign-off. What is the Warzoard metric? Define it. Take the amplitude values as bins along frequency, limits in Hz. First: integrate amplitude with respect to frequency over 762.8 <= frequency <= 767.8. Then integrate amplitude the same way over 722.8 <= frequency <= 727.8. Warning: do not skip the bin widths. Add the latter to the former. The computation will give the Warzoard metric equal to 73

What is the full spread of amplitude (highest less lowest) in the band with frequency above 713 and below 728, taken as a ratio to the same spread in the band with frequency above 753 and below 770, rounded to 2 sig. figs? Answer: 2.0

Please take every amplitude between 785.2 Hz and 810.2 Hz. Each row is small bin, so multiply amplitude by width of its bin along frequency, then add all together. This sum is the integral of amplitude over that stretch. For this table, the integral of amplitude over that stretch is 182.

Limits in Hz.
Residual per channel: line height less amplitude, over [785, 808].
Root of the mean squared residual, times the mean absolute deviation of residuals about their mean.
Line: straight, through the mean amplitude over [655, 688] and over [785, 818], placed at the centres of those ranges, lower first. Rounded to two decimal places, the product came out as 0.03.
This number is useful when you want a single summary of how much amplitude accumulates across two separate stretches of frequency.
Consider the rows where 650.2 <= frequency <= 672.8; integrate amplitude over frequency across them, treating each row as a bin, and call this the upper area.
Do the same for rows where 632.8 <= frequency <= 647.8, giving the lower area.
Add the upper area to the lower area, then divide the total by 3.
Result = 77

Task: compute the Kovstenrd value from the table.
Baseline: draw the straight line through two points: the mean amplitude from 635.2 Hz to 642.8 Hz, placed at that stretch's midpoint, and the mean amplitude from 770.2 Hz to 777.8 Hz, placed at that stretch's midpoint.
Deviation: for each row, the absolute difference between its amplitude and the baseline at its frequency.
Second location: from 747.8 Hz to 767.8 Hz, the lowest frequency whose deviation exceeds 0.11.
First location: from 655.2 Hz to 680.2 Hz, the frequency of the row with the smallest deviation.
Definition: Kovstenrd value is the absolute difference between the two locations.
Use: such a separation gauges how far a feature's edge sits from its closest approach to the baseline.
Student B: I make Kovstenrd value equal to 77.5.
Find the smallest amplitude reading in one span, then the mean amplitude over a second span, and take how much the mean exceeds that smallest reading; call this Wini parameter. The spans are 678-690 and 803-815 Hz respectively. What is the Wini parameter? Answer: 0.8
